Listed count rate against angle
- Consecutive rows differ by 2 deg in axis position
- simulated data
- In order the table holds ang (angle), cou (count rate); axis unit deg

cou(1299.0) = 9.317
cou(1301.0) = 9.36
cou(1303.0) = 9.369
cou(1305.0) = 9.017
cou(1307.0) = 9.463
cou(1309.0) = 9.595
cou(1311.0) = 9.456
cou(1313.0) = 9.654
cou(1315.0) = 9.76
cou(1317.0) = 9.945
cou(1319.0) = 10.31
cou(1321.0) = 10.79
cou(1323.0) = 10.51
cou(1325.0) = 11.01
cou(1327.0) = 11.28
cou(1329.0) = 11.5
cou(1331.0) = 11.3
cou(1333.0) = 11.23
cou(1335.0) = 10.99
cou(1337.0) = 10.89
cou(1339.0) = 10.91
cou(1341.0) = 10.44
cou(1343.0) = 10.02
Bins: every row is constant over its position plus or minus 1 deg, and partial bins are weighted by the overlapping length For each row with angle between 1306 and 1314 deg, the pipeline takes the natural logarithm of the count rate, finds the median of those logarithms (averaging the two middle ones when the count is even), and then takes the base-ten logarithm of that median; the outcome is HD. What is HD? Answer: 0.353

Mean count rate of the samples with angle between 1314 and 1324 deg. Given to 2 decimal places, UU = 10.26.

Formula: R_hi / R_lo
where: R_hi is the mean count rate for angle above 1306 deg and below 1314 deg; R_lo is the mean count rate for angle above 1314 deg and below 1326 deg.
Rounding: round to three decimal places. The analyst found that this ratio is 0.919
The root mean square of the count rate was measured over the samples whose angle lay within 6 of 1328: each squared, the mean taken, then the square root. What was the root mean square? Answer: 11.1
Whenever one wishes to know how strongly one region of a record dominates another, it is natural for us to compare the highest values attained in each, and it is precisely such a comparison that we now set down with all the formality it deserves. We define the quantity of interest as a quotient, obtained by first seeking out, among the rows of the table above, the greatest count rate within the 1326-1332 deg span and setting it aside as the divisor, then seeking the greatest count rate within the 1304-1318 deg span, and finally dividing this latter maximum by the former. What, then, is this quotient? 0.86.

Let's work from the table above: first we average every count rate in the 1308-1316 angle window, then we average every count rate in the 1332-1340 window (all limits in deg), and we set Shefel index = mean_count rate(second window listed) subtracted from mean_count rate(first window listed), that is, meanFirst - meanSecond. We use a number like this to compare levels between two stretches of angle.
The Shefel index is -1.4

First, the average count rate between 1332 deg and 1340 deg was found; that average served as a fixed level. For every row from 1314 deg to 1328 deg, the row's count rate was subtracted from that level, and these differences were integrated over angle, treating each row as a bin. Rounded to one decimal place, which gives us 6.9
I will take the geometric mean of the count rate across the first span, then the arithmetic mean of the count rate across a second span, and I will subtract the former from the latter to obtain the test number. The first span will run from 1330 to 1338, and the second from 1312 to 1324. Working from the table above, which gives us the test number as -0.9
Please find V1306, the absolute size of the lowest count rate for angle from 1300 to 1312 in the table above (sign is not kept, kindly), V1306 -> 9.0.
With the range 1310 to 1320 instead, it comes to 9.5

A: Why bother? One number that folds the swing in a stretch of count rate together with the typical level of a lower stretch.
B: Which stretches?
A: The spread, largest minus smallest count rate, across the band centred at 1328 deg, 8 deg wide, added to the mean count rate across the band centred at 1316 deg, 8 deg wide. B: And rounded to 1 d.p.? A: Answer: 10.4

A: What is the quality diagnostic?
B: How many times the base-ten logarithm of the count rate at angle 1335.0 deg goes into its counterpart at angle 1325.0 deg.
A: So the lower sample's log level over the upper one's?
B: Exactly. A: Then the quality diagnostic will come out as 1.00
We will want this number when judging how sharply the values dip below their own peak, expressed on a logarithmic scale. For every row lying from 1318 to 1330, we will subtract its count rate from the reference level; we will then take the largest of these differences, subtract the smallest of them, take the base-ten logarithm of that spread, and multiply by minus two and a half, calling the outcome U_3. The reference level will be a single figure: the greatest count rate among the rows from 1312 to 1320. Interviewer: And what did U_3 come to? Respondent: -0.19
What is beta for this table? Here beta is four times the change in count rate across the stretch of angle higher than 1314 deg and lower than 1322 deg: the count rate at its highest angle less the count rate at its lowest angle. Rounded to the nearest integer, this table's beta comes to 4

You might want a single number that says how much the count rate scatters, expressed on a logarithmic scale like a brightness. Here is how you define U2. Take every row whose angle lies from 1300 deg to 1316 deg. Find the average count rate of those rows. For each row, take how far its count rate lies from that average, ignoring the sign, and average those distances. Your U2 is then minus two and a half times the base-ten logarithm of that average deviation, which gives 2.0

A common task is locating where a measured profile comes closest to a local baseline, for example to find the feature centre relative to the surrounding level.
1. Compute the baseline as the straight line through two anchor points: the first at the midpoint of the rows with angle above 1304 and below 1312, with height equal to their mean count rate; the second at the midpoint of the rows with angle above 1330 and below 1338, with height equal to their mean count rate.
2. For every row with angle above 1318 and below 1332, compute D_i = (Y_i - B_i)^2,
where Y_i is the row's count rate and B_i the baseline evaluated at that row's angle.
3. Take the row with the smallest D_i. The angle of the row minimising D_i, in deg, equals 1323.0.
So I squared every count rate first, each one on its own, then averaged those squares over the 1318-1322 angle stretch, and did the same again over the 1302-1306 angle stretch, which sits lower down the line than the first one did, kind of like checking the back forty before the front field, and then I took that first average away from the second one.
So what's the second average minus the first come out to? -26.8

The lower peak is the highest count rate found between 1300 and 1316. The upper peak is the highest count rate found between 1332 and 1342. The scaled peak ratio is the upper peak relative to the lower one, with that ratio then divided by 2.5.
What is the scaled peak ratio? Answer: 0.460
